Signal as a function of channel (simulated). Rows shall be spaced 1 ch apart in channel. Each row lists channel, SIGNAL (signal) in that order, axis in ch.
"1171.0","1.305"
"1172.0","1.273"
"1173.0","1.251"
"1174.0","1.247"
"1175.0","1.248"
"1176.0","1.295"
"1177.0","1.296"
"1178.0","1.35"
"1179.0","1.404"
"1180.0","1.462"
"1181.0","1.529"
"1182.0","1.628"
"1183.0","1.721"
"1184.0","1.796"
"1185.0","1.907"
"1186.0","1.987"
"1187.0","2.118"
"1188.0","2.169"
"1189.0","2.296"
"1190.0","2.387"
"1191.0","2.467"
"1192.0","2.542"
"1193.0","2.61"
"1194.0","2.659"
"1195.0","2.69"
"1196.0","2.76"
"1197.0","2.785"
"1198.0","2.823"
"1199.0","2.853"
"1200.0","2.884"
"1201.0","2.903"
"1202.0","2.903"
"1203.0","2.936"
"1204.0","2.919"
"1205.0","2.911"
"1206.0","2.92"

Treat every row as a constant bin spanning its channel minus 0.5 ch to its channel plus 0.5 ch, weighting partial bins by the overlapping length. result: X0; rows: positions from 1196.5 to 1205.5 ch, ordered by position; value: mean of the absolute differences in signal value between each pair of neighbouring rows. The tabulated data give 0.022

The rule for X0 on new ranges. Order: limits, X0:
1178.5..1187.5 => 0.089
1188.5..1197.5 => 0.061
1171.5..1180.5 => 0.030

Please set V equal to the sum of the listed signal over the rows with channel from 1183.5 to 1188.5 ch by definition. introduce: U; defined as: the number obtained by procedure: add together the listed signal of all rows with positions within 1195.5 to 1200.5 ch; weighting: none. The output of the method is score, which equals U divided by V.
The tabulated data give 1.4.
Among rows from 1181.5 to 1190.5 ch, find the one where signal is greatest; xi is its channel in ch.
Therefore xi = 1190.0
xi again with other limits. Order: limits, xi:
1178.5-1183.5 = 1183.0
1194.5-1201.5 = 1201.0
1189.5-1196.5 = 1196.0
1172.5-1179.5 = 1179.0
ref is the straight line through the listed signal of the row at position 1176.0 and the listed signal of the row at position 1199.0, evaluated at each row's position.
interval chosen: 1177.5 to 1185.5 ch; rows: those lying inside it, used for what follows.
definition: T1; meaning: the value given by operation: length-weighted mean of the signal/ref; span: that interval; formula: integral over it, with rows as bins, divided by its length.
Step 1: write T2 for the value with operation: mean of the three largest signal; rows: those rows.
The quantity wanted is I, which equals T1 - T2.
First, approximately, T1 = 0.96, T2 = 1.8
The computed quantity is -0.9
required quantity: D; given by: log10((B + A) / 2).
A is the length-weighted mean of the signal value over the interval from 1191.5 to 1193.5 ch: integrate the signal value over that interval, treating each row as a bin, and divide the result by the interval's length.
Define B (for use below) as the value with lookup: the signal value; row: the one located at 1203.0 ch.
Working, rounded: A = 2.6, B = 2.936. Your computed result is 0.440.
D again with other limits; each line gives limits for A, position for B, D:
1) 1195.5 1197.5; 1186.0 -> 0.377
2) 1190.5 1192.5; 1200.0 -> 0.430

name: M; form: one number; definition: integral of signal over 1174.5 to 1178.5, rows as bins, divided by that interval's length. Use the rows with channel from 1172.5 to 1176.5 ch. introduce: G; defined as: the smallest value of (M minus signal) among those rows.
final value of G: 0.0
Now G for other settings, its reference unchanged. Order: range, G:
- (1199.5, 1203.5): -1.6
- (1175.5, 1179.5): -0.1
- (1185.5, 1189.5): -1.0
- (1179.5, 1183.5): -0.4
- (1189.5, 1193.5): -1.3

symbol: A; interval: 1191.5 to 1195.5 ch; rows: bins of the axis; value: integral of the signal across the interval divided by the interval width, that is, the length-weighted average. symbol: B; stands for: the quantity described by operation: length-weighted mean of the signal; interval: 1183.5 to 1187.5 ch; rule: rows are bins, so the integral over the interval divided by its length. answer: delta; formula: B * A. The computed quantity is 5.1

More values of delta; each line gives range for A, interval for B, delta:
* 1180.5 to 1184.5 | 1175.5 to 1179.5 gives 2.2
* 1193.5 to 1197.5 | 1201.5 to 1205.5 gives 7.9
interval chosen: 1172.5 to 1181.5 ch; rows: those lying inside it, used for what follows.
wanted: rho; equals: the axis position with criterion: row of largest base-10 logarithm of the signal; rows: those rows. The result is 1181.0 ch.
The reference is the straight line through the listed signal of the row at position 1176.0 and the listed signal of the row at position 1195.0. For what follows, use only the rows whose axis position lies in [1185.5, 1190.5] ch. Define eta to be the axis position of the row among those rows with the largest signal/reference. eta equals 1190.0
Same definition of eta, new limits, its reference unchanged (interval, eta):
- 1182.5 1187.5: 1187.0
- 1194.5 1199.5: 1195.0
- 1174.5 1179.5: 1175.0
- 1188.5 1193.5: 1191.0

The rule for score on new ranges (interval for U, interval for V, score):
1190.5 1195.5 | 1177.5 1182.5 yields 1.8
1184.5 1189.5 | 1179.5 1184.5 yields 1.3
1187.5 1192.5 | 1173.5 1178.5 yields 1.8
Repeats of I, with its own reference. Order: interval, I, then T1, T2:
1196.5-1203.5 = -1.9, 0.98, 2.9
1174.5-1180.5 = -0.4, 0.96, 1.4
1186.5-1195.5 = -1.6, 1.05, 2.7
